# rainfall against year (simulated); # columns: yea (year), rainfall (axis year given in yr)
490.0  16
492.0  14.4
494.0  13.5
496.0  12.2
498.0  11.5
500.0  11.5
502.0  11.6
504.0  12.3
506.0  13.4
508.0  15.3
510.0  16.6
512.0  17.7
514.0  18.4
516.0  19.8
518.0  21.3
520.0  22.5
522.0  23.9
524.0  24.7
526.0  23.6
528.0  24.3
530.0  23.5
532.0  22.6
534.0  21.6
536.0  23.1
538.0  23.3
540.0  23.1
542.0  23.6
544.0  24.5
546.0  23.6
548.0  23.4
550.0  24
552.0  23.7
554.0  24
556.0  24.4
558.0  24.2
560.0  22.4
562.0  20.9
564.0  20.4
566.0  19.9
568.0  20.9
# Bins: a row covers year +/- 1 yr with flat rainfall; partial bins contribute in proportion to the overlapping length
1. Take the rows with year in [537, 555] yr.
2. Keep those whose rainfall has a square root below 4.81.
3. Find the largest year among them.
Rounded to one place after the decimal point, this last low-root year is 540.0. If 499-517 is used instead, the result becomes 516.0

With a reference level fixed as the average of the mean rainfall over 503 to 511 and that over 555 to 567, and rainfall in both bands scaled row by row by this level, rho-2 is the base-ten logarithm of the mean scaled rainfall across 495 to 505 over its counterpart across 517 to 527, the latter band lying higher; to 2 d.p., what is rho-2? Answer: -0.29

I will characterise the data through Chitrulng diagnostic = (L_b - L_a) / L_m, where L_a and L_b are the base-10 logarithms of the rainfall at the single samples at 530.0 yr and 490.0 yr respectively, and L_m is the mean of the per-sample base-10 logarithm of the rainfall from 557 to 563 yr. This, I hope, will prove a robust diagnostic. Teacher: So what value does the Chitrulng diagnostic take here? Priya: -0.12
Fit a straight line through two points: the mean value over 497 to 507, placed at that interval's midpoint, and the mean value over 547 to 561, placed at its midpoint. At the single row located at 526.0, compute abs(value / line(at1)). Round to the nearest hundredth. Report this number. 1.35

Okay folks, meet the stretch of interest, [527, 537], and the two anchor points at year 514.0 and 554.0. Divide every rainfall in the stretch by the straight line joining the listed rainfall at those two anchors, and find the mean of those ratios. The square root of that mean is 1.05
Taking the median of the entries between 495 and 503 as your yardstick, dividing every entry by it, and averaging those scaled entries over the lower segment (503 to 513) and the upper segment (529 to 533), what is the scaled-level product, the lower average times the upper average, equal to 2.6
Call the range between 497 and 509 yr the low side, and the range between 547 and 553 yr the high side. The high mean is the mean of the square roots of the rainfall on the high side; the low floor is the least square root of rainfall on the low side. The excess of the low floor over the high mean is -1.5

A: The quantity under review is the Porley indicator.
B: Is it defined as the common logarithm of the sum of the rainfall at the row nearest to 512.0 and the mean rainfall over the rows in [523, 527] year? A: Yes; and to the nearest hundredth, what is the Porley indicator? 1.62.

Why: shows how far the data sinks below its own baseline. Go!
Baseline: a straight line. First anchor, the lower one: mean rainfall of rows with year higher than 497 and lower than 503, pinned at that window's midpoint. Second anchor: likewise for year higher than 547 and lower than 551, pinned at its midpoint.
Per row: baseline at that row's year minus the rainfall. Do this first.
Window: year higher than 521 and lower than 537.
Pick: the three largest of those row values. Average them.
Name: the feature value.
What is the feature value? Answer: -2.5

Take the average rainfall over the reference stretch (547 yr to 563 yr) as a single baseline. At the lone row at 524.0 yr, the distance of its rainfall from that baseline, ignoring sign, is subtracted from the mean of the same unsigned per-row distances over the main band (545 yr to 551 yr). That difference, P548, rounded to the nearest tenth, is -1.0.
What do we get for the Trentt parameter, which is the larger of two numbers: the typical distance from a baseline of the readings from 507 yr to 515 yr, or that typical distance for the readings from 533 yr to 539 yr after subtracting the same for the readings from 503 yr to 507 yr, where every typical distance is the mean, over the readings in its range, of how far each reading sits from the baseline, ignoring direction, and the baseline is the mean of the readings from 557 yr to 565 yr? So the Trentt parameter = 5.0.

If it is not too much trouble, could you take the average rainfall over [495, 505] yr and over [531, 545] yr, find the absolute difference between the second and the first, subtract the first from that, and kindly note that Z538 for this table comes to -1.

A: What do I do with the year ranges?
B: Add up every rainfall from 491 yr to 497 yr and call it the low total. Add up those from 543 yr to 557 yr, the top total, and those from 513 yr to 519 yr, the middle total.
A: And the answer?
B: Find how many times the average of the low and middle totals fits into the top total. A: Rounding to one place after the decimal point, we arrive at 3.4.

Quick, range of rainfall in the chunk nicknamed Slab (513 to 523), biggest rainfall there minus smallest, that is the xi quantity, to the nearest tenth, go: 5.5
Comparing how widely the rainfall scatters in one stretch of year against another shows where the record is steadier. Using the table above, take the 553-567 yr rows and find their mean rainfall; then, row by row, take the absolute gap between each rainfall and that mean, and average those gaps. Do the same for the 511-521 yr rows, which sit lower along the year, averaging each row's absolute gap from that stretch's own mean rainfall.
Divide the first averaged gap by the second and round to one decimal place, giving 1.0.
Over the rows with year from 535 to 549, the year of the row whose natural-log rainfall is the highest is 544.0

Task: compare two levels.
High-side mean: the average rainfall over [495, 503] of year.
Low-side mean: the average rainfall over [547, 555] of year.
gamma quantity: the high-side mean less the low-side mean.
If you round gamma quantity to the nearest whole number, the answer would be -12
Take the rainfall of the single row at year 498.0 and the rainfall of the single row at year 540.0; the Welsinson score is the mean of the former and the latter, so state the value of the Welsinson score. 17.3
